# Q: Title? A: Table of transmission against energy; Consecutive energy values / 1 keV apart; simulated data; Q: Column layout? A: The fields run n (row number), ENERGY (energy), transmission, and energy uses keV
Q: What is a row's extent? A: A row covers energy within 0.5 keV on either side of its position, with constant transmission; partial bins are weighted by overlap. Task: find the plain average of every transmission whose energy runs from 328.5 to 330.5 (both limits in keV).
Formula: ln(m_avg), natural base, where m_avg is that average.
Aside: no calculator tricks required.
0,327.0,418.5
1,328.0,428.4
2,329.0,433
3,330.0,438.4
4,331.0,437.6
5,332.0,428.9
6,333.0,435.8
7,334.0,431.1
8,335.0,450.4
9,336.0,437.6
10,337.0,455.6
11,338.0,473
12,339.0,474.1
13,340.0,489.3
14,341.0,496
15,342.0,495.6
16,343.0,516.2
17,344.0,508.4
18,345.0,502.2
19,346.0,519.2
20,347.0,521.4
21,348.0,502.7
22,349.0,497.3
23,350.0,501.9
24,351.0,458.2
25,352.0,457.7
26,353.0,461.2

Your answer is 6.08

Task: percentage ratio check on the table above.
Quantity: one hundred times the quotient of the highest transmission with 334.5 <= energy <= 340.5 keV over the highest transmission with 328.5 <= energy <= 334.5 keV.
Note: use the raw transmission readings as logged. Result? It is 112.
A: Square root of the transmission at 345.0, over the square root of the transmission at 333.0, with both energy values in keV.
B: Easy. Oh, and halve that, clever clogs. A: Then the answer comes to 0.537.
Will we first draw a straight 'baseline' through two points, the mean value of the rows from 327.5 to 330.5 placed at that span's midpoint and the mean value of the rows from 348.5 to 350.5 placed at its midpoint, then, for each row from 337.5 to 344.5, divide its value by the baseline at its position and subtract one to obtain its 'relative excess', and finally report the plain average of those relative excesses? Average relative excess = 0.04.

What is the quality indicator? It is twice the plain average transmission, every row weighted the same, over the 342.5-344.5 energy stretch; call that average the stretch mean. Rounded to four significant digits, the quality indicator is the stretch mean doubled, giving 1025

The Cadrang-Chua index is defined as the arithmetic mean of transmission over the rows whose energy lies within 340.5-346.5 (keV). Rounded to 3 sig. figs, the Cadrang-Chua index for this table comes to 506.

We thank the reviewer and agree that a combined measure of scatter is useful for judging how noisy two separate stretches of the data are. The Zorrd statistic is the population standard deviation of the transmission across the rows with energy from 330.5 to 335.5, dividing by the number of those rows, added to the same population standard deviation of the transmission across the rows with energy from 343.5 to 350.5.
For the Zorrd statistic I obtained 16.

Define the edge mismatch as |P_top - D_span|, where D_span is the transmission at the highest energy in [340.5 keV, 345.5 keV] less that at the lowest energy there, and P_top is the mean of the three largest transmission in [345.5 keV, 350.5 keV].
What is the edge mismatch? 508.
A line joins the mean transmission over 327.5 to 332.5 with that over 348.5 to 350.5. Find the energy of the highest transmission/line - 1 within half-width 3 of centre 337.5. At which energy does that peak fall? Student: 340.0 keV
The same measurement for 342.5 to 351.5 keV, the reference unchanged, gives 343.0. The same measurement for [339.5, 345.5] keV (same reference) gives 343.0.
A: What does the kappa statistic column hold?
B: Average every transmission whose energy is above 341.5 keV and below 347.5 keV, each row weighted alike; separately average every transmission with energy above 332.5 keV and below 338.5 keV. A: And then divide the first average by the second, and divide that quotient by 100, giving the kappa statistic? 0.0114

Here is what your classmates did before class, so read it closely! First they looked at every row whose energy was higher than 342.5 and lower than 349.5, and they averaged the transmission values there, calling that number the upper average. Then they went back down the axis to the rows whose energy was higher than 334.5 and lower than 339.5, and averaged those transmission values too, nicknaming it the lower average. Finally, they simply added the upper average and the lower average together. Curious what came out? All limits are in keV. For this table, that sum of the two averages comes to 968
